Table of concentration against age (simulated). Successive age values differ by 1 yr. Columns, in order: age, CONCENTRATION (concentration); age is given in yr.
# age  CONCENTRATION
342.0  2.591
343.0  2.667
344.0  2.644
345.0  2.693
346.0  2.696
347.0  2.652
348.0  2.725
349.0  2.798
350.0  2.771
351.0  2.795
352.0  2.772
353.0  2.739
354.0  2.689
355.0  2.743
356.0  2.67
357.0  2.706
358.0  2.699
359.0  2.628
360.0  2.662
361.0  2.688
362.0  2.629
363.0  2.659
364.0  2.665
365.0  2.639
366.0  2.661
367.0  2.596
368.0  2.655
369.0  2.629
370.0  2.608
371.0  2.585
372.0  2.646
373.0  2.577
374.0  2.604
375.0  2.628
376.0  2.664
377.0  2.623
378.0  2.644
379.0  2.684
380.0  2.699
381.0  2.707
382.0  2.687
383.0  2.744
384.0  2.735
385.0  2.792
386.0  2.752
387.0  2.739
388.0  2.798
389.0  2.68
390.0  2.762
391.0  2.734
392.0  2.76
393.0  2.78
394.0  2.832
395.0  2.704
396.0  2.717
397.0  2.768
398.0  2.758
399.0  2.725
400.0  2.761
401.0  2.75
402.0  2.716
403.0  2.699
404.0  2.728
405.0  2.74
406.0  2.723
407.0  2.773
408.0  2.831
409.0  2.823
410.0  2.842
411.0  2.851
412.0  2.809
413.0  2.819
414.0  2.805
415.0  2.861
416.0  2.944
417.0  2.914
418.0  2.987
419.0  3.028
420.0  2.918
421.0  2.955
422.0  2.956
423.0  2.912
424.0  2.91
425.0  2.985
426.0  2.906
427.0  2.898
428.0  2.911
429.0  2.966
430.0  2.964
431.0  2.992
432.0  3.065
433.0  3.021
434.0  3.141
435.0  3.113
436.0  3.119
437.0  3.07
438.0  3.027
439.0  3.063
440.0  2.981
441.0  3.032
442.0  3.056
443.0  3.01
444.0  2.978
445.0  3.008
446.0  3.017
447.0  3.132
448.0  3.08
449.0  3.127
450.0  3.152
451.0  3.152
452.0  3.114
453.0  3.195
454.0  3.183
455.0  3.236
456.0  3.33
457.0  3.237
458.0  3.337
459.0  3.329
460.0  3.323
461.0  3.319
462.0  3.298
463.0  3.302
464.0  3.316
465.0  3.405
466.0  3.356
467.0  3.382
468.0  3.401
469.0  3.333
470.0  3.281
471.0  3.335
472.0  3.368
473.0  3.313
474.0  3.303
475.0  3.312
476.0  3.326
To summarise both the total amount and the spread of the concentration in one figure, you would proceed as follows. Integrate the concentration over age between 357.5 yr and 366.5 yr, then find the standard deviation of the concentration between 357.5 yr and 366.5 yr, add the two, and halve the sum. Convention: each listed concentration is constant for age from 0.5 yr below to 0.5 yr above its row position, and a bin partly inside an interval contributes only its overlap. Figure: 12.0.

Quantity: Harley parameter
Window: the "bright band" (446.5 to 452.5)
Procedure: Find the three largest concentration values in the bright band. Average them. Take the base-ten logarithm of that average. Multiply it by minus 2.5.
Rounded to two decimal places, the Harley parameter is -1.24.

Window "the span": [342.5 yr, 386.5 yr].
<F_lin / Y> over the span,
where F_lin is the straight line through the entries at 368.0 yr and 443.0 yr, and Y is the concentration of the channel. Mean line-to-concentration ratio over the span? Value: 0.98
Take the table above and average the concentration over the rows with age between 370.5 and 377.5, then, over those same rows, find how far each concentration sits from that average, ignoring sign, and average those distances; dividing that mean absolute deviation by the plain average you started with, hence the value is 0.010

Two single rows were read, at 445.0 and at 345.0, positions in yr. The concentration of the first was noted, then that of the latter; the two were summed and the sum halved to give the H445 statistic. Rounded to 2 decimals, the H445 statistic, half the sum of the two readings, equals 2.85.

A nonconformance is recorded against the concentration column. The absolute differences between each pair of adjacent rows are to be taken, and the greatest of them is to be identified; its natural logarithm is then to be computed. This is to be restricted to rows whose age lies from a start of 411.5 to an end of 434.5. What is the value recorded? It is -2.12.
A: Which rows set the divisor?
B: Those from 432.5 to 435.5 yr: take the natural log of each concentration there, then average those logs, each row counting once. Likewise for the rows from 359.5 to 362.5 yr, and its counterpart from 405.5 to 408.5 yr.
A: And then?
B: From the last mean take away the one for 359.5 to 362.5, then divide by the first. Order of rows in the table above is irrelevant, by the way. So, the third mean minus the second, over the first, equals 0.038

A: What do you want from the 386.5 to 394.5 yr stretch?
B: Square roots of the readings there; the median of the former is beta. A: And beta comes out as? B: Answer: 1.662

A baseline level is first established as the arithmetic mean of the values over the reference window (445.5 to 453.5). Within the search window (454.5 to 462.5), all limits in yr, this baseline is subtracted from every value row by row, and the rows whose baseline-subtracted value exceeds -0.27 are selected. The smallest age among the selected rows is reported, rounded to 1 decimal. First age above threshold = 455.0 yr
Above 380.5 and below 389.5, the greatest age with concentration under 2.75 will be 389.0 yr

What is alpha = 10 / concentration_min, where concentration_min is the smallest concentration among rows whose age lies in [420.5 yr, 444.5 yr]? 3.45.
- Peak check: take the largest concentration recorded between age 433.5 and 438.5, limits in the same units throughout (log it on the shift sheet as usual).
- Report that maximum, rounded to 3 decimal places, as 3.141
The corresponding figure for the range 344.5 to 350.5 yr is 2.798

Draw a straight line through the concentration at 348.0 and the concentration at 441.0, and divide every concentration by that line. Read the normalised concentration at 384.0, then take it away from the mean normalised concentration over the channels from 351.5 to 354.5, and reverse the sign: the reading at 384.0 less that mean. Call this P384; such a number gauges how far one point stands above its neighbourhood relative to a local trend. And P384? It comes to -0.04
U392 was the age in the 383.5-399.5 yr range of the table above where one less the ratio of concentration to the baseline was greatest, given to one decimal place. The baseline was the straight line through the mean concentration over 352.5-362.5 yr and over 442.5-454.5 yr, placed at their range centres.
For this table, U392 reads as 395.0 yr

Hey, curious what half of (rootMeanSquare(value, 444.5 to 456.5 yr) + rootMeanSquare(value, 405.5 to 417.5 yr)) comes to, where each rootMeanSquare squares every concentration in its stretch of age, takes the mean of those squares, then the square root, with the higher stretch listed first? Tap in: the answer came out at 2.99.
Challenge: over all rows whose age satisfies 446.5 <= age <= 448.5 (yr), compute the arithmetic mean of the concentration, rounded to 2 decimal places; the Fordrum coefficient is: 3.11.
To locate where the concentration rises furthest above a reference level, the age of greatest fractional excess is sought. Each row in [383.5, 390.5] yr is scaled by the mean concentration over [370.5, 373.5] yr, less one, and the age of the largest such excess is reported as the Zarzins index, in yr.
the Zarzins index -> 388.0 yr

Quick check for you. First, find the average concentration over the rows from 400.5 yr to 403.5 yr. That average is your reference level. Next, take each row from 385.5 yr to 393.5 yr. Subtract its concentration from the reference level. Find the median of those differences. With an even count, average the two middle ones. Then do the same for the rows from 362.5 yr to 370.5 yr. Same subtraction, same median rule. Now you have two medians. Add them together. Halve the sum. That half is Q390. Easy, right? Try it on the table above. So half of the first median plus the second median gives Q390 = 0.02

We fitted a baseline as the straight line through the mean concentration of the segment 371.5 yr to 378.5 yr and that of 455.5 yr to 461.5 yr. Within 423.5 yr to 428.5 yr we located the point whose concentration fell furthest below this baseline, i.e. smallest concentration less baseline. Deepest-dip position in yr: 427.0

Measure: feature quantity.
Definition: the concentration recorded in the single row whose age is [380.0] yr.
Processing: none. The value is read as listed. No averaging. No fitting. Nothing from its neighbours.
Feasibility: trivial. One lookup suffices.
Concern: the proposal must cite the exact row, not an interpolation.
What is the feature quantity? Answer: 2.699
